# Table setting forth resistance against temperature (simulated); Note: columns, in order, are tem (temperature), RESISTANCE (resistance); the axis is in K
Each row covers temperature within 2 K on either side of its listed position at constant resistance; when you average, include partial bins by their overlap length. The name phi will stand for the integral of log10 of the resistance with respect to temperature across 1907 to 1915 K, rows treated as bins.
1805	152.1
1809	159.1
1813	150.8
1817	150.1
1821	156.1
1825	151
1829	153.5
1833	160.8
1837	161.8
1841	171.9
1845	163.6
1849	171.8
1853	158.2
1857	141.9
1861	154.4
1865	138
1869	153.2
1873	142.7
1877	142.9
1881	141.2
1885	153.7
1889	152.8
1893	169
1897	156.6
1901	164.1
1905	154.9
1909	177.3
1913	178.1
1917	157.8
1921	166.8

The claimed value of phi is 18.0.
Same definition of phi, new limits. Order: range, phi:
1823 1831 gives 17.5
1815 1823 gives 17.5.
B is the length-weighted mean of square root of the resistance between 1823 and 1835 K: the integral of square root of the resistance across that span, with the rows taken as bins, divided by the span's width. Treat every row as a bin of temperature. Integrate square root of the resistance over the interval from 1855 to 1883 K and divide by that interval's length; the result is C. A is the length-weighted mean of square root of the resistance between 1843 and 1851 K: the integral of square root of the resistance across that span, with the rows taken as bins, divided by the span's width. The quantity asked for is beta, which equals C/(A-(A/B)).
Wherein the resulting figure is 1.01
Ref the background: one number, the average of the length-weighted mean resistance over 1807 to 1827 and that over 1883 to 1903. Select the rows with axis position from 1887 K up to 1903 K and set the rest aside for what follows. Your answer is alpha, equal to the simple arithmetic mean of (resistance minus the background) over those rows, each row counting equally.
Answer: 4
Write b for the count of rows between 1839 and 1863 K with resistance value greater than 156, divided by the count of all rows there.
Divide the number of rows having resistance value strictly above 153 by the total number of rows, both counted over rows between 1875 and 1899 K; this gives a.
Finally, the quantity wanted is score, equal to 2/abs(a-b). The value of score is 12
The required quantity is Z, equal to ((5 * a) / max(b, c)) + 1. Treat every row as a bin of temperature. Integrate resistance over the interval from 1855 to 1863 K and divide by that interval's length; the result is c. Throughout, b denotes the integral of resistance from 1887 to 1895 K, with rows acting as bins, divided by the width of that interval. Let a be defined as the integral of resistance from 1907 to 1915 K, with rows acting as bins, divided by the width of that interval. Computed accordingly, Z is 6.52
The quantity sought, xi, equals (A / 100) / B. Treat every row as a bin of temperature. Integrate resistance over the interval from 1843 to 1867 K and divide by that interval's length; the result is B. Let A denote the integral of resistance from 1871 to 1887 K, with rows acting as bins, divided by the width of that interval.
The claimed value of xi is 0.0094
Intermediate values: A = 145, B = 155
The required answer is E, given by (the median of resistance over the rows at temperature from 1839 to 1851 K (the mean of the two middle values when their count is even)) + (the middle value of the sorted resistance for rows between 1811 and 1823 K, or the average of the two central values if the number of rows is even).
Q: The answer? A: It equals 323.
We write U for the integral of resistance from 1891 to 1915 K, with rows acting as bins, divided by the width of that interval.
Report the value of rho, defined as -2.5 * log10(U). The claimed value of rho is -5.55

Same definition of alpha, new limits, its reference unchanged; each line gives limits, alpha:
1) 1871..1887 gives -11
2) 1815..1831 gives -4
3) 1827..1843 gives 6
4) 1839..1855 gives 10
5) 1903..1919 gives 11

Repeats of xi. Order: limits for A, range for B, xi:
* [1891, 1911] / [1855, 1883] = 0.0113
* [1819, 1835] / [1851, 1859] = 0.0104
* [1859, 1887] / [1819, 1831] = 0.0095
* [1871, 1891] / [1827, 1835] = 0.0093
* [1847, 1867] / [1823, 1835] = 0.0099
